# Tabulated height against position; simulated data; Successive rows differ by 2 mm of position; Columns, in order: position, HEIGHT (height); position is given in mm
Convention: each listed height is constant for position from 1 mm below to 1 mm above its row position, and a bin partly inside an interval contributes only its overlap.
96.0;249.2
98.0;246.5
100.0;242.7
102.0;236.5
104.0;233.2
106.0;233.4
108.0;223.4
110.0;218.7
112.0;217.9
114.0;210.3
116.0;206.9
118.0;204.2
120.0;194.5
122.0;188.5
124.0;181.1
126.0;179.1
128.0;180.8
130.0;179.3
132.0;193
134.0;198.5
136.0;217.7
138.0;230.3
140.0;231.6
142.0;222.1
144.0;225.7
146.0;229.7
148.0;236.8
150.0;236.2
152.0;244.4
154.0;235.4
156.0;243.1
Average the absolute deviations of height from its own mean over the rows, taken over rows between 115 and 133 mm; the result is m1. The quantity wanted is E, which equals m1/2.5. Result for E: 3.5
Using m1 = 8.8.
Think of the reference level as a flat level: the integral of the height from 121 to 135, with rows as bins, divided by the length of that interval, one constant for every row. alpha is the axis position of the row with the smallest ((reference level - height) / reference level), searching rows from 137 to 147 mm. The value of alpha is 140.0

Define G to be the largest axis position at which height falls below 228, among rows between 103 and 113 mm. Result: 112.0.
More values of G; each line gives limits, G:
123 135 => 134.0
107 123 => 122.0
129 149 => 144.0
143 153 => 144.0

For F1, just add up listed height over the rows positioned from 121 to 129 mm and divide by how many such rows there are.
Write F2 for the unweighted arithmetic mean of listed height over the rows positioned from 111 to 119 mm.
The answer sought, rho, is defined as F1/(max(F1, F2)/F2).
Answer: 182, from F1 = 182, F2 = 210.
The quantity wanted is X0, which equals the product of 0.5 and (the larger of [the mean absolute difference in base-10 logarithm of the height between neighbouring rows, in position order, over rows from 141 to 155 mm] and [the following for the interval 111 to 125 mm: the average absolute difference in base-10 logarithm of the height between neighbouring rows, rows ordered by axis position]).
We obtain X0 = 0.0067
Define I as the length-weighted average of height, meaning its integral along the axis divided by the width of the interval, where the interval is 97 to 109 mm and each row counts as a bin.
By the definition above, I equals 236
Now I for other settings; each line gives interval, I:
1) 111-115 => 214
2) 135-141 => 227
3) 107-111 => 221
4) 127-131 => 180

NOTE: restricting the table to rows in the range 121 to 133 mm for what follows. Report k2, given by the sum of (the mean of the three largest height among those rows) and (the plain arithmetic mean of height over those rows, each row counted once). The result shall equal 371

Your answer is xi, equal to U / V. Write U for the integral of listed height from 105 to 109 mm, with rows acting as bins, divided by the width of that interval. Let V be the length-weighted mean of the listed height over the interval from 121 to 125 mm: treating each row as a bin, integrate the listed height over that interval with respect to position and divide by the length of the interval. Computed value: 1.24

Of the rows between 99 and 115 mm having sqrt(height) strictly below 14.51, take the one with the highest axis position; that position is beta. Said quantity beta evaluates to 114.0 mm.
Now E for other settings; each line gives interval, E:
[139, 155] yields 2.2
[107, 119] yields 2.6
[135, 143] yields 2.2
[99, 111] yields 2.7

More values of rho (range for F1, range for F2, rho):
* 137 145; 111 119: 210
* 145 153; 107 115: 218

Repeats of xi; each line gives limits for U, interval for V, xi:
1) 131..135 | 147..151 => 0.83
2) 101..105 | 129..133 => 1.26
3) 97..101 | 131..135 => 1.25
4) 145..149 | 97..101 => 0.95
